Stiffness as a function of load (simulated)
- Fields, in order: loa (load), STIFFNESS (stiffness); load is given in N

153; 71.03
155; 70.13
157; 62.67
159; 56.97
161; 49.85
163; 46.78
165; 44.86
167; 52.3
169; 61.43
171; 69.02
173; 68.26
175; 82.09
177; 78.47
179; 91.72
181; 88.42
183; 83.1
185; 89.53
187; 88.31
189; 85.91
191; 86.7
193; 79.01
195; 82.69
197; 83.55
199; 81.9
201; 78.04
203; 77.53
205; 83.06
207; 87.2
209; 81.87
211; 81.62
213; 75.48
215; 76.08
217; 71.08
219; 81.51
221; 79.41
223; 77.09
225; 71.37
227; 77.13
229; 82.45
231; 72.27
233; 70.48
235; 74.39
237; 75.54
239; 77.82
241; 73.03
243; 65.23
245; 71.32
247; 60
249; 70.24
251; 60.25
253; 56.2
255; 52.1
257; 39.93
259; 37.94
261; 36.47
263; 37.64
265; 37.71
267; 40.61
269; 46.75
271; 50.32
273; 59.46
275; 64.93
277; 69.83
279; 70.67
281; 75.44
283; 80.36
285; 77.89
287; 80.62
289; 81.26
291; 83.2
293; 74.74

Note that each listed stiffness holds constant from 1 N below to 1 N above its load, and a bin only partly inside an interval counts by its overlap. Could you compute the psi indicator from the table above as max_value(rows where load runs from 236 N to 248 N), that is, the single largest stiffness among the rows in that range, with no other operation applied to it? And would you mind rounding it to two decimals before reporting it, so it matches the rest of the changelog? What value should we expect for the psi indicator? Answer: 77.82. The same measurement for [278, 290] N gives 81.26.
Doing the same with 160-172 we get 69.02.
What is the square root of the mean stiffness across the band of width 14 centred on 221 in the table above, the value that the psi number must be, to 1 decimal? 8.7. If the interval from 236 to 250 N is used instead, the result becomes 8.4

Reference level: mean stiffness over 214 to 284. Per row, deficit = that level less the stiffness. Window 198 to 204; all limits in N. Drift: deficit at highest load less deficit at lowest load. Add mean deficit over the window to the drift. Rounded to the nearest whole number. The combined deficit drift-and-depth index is -11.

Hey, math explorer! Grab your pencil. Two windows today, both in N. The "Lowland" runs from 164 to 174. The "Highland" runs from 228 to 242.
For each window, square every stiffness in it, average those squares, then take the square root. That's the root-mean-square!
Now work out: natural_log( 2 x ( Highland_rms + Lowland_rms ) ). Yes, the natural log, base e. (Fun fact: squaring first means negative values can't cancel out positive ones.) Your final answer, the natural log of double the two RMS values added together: 5.60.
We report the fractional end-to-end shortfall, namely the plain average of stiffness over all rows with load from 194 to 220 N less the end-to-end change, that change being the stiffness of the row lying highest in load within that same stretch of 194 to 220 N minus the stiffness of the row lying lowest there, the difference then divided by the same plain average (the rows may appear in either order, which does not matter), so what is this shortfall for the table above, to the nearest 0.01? 1.01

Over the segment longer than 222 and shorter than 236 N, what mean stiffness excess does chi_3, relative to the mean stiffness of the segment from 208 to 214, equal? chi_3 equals -4.6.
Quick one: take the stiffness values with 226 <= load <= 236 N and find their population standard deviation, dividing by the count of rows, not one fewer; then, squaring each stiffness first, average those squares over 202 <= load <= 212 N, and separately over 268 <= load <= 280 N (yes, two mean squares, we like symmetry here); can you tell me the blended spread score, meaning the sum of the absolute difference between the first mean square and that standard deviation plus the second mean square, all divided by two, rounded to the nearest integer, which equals 5247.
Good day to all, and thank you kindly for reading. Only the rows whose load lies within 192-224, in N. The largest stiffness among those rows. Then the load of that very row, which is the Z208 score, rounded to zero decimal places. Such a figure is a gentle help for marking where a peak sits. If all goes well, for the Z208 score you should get 207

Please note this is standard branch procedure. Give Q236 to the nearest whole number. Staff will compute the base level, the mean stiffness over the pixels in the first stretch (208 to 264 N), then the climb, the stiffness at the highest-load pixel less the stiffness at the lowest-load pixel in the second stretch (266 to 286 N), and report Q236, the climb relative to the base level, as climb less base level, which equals -30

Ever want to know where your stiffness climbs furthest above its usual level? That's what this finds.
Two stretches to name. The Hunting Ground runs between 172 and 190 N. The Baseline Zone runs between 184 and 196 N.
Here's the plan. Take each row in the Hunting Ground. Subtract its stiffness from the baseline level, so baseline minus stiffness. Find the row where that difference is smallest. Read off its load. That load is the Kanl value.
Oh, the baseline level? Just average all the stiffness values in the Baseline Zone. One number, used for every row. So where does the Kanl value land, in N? 179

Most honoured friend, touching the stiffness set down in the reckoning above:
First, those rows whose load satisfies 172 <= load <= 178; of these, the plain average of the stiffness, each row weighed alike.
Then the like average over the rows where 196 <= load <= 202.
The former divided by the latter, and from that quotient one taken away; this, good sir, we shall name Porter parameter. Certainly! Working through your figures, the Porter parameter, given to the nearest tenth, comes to -0.1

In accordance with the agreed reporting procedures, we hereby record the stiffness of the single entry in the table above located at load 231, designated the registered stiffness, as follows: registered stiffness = 72.27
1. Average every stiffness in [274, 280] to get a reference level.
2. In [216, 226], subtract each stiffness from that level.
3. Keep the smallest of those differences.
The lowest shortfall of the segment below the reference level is -13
